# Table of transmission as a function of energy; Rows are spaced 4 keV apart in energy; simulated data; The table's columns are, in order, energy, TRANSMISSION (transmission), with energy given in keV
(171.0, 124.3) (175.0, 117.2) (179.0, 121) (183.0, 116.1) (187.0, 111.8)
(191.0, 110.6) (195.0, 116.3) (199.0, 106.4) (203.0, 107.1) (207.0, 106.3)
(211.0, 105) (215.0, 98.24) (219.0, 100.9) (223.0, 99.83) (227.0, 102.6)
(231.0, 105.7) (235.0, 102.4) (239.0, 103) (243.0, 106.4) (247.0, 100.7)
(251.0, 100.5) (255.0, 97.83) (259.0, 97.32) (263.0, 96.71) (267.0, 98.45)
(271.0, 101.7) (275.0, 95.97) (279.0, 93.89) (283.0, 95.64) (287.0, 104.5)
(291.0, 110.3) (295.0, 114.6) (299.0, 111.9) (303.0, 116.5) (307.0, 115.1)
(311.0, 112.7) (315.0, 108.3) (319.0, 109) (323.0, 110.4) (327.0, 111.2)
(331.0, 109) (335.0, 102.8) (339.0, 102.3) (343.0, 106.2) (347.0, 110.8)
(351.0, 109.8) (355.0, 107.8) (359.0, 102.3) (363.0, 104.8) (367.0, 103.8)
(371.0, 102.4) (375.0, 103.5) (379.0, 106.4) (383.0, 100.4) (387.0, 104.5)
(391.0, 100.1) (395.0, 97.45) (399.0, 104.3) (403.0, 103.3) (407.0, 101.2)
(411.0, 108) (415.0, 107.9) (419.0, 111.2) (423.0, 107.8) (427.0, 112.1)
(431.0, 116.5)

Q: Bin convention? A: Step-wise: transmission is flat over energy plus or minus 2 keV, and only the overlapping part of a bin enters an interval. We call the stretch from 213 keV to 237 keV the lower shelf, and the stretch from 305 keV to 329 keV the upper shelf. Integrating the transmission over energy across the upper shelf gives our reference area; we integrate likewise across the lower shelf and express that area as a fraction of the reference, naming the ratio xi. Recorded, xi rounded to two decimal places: 0.91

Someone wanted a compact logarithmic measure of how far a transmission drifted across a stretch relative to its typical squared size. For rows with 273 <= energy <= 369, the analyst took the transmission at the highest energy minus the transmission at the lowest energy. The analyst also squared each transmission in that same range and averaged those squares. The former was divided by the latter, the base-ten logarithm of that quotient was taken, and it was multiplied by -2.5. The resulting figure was 7.9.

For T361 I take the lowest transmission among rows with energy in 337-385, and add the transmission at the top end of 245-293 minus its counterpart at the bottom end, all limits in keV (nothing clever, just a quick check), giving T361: 110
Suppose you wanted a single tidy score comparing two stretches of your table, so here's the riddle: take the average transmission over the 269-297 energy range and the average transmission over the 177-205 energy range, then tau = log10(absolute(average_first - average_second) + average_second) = 2.09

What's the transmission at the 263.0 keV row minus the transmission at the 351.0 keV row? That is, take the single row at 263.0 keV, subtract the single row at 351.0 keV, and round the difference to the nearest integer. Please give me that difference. -13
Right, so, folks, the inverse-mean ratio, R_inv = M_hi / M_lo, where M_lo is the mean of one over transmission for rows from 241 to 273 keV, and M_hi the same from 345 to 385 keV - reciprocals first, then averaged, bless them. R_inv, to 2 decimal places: 0.95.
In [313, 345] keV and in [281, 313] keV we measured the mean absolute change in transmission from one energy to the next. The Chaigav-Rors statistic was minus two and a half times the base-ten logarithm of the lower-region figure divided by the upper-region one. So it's -0.7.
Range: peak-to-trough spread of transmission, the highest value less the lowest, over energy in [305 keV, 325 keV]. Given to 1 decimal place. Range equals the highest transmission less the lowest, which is 6.8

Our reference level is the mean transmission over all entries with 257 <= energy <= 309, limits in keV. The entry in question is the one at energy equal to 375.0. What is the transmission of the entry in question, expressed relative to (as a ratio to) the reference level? 0.99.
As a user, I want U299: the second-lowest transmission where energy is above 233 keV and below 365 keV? 95.64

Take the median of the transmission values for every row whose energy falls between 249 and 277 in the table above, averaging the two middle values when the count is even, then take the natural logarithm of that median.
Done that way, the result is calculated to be 4.58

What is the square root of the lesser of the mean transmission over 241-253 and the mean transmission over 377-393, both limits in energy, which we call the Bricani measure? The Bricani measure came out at 10.1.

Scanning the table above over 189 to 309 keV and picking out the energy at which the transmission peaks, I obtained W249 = 303.0 keV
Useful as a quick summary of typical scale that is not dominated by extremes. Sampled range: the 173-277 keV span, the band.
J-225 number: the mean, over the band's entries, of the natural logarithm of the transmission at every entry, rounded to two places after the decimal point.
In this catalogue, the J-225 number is 4.65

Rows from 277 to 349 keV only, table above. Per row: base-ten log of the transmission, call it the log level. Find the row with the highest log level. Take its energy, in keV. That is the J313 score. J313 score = 303.0 keV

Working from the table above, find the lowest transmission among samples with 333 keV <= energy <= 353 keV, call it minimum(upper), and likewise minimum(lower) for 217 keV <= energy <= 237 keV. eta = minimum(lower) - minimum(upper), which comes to -2.5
